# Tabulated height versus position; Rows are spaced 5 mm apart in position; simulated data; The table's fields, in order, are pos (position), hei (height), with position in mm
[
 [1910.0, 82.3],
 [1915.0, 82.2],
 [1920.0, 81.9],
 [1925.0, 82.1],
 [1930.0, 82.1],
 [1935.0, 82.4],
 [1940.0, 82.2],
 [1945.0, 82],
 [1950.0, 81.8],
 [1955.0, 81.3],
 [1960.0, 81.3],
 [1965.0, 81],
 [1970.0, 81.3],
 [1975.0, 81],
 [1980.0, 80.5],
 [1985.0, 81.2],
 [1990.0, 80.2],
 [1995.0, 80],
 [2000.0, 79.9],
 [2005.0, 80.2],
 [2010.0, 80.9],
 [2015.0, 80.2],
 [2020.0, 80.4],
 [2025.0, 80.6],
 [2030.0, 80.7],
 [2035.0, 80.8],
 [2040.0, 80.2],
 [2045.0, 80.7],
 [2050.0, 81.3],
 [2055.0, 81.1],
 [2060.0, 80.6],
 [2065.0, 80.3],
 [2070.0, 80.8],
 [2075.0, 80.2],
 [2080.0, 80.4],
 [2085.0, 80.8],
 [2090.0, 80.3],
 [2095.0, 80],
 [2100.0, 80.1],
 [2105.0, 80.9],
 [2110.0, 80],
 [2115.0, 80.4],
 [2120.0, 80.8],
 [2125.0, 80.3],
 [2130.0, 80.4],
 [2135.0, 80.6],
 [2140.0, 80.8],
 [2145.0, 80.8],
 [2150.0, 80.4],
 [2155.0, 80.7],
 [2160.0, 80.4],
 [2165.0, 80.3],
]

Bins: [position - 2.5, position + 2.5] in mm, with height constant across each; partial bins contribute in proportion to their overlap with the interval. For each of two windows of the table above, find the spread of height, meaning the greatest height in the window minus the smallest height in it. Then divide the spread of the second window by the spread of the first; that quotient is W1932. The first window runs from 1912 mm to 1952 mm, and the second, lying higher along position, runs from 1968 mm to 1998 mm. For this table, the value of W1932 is 2.2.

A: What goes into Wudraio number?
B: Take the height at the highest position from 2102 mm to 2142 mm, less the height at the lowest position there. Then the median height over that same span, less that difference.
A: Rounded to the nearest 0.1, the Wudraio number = 80.6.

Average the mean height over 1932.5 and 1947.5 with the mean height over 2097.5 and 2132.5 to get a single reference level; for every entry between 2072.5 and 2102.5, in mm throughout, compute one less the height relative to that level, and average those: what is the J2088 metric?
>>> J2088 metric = 0.0124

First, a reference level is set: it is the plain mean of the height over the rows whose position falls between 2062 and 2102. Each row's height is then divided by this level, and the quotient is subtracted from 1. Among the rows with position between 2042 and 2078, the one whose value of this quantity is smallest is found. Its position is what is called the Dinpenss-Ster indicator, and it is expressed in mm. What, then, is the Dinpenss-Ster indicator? 2050.0 mm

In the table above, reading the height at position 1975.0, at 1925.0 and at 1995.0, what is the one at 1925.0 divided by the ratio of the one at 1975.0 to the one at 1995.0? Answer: 81.1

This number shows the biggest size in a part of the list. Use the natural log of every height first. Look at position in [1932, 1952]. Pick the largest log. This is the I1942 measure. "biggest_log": 4.41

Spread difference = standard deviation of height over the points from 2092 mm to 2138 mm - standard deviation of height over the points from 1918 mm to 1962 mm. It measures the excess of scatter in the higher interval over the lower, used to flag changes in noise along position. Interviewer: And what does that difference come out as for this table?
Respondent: -0.05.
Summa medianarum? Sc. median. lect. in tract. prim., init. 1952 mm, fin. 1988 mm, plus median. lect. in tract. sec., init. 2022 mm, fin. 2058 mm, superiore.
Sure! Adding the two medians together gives 162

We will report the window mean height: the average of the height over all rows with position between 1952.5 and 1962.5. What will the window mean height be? 81.3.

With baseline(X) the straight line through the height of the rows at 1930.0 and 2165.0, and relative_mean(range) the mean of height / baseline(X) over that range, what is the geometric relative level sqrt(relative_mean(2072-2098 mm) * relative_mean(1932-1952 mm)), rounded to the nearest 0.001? 0.997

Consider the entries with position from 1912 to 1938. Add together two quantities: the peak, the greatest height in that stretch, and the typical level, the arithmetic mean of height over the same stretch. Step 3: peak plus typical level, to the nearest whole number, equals 165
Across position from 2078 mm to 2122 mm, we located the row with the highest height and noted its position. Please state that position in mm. 2105.0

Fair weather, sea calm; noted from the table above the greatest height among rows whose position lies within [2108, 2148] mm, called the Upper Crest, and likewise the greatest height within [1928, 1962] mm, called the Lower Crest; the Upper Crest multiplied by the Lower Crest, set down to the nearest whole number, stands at 6658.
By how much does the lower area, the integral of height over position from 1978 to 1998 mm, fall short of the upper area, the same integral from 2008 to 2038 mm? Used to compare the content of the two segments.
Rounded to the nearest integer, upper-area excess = 808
